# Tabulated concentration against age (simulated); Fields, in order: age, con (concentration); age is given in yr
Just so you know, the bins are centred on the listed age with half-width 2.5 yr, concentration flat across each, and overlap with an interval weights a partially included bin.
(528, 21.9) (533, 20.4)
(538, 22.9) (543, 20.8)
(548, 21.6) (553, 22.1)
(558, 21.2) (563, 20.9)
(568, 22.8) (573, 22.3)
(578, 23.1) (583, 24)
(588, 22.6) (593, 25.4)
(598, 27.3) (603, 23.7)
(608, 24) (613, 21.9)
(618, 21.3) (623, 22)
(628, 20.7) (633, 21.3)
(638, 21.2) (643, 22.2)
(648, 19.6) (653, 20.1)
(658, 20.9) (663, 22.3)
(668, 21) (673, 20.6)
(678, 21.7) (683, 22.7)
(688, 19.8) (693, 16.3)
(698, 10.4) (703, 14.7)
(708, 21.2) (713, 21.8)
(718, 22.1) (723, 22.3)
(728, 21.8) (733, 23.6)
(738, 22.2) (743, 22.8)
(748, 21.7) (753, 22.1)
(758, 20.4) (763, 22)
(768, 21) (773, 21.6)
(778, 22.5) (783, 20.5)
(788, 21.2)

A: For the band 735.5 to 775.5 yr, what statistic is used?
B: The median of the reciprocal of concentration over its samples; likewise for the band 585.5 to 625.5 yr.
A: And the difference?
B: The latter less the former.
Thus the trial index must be -0.003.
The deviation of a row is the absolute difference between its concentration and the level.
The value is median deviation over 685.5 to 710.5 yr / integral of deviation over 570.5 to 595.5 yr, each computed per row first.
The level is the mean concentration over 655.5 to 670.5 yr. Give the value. 0.10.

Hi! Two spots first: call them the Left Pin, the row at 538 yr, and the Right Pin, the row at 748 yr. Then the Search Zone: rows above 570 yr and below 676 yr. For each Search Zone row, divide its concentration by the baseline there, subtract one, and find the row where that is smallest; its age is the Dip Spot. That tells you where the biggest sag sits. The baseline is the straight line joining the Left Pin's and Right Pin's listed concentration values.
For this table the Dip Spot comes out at 648 yr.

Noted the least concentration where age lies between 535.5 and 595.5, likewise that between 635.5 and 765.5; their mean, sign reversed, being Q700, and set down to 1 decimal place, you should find -15.6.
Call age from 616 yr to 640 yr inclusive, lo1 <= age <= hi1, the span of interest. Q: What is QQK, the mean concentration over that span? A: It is 21.30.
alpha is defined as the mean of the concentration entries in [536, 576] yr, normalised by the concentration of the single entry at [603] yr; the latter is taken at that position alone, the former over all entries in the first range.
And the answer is 0.92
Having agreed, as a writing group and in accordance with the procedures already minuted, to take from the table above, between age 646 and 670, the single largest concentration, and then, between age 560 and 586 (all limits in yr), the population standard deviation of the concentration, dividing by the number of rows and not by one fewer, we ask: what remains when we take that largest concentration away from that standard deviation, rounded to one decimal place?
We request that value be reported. -21.3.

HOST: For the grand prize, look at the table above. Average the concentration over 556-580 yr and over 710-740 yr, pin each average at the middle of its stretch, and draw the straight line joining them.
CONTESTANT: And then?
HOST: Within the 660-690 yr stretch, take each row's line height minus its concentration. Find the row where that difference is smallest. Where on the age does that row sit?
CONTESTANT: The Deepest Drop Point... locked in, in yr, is 683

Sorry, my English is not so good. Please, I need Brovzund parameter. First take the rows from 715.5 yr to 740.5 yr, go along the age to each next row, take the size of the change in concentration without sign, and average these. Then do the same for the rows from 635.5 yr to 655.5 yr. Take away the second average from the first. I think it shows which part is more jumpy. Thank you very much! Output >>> -0.39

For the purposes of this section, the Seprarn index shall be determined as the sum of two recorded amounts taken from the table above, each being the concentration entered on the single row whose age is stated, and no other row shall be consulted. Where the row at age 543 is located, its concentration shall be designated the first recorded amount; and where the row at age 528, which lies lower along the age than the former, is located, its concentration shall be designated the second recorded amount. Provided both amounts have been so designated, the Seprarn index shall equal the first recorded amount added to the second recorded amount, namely 43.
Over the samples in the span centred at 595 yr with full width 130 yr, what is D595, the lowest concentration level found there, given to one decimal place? 19.6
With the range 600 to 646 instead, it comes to 20.7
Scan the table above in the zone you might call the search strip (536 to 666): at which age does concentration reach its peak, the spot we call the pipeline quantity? 598 yr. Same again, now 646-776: 733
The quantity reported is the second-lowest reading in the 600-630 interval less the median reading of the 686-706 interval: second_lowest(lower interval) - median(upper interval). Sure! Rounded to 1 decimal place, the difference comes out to 5.8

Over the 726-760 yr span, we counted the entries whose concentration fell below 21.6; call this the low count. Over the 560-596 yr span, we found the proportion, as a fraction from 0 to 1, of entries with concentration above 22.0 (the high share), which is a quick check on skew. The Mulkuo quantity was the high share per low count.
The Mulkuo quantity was 0.86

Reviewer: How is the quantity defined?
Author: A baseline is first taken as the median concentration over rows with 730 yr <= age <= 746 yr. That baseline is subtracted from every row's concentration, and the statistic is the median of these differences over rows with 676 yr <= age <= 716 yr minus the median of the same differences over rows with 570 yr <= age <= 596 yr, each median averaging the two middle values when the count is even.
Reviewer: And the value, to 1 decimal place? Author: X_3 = -2.6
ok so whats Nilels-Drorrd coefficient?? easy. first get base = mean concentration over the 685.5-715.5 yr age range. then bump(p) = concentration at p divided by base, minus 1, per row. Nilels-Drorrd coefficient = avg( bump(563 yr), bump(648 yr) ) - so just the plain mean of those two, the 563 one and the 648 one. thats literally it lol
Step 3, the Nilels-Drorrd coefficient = 0.17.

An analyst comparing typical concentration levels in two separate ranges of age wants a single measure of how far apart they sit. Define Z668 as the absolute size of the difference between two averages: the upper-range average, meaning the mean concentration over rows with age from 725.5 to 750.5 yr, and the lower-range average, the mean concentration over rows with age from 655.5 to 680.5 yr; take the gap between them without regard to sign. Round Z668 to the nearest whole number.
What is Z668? 1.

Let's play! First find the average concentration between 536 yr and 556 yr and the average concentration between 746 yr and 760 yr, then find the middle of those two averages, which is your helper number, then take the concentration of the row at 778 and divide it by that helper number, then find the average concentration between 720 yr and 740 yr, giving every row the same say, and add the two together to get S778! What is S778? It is 23.5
